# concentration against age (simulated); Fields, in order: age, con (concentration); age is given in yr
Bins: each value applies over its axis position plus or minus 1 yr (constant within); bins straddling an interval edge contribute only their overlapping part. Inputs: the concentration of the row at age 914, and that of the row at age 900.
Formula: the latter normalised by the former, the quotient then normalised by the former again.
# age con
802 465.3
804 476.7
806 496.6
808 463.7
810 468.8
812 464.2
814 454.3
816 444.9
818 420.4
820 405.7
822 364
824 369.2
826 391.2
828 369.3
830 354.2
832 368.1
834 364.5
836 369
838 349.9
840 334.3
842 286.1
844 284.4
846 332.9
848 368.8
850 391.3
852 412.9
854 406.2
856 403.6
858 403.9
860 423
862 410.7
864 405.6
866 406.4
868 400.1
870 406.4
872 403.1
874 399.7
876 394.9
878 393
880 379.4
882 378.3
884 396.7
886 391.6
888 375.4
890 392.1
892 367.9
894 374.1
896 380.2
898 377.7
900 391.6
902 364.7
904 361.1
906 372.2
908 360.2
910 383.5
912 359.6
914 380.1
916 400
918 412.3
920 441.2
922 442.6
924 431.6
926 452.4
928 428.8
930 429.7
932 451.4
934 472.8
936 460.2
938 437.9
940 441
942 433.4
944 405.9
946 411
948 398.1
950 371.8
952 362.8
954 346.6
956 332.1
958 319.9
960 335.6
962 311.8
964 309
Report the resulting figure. 0.0027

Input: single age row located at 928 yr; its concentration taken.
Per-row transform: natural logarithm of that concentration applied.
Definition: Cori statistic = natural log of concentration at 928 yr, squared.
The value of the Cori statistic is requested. 36.7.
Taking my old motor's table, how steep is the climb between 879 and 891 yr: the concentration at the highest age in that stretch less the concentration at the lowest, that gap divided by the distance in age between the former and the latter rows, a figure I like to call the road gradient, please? 1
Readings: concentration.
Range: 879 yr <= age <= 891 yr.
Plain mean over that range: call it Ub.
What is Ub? 386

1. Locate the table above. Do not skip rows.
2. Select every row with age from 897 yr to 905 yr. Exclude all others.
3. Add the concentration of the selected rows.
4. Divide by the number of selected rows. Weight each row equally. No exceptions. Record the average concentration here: 374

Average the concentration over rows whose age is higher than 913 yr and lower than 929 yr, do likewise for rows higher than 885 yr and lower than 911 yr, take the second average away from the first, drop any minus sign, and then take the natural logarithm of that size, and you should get 3.9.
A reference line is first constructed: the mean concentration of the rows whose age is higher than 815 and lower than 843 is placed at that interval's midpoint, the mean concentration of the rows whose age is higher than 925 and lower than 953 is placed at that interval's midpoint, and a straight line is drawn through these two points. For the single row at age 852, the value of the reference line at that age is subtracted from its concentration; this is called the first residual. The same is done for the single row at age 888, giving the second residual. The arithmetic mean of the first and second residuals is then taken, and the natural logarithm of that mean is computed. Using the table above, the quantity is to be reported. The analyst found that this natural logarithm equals 1.1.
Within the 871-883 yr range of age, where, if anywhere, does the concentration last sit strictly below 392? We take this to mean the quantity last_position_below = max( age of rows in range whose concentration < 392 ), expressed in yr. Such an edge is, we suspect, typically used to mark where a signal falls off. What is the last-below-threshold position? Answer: 882 yr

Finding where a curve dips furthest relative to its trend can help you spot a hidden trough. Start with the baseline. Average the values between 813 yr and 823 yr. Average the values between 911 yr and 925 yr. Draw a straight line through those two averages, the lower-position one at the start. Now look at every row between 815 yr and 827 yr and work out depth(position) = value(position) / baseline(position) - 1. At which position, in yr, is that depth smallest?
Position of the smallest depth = 822 yr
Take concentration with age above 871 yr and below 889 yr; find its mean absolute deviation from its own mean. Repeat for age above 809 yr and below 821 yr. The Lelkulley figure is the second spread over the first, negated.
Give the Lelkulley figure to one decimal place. -2.4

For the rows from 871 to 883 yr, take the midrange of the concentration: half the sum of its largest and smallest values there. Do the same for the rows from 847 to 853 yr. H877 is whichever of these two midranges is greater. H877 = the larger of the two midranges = 391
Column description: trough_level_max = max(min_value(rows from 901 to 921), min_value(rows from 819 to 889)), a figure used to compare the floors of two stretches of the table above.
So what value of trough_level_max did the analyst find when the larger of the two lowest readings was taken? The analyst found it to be 359.6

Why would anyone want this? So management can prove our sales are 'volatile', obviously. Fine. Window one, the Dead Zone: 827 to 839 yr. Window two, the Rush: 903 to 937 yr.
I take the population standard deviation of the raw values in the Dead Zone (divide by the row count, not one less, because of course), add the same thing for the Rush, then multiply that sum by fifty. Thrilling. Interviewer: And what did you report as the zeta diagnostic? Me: 2241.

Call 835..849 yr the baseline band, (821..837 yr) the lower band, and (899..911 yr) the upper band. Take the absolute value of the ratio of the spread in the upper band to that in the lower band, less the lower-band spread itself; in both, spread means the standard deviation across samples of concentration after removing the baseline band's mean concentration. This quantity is 9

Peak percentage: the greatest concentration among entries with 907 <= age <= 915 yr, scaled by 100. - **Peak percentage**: 38350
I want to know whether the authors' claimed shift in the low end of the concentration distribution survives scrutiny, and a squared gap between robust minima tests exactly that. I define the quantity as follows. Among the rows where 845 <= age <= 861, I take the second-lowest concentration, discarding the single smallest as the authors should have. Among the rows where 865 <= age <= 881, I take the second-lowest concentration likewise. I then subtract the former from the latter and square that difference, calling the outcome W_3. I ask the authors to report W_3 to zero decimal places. 586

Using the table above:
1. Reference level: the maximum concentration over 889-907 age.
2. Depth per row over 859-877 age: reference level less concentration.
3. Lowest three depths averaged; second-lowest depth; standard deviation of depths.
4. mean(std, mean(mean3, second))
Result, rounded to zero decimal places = -6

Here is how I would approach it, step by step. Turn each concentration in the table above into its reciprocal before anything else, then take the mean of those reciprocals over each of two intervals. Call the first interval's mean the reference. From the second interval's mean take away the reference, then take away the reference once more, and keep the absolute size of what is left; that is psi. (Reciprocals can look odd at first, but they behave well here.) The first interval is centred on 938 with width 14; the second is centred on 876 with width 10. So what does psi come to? 0.0020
